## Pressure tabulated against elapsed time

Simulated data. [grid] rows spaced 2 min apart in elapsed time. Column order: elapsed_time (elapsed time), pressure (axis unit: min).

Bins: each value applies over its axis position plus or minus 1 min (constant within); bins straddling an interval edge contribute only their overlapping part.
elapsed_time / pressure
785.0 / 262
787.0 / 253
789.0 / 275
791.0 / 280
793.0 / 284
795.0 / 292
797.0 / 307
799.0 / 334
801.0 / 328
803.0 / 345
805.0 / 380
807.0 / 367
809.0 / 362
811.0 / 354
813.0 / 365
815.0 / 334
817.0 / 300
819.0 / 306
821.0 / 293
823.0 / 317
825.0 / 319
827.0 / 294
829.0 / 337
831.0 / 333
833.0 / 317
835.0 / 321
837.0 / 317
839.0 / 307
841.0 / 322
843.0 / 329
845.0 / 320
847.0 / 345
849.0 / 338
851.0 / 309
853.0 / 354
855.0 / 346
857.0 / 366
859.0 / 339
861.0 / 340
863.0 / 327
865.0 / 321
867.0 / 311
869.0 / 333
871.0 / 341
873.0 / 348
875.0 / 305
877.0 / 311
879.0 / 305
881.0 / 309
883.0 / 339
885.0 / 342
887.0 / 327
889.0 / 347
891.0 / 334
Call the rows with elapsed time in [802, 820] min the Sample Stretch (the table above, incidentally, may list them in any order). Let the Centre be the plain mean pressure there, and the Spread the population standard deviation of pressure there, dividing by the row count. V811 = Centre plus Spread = 372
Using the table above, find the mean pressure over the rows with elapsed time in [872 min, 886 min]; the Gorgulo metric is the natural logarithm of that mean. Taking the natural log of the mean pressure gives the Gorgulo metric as 5.78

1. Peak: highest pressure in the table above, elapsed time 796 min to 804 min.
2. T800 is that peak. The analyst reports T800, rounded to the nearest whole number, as 345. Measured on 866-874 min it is 348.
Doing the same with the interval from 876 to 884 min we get 339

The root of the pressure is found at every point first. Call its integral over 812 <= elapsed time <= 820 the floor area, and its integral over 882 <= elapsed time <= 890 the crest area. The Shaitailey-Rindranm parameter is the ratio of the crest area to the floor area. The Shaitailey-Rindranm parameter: 1.02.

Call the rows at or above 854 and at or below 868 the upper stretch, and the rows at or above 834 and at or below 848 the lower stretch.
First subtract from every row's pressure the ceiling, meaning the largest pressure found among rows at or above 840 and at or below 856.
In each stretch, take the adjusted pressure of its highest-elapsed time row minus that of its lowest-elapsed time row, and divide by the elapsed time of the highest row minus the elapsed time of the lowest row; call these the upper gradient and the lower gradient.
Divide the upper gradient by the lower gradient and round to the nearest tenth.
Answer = -1.5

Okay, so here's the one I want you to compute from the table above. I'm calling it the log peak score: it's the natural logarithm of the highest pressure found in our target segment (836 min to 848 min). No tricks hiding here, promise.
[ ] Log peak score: 5.84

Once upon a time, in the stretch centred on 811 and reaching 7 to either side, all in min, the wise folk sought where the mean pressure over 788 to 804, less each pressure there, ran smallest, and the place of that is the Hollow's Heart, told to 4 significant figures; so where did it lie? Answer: 805.0 min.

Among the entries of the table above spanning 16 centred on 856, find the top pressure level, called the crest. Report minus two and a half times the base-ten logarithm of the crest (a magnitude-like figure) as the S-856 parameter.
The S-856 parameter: -6.41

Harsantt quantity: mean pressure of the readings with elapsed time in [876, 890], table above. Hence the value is 326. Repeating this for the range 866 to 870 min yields 322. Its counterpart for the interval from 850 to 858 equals 344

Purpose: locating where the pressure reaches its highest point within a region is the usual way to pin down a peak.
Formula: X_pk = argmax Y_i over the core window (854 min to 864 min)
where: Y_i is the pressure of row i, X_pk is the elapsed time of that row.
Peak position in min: 857.0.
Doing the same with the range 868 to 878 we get 873.0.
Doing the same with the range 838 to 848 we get 847.0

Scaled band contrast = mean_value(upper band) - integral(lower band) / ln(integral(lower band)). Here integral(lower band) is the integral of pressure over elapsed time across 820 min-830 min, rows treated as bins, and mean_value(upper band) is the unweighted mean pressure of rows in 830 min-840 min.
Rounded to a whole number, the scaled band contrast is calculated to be -69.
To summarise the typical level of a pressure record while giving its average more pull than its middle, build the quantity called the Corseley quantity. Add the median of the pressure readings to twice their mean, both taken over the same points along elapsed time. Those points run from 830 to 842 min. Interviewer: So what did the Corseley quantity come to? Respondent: 958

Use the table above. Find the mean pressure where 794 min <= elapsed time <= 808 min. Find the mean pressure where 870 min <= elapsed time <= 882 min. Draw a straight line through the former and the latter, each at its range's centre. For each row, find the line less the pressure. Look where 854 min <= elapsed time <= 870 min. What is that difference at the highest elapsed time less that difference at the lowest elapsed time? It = 10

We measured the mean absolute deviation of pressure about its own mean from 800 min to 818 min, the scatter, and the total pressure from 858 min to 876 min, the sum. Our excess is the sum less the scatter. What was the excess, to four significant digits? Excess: 2946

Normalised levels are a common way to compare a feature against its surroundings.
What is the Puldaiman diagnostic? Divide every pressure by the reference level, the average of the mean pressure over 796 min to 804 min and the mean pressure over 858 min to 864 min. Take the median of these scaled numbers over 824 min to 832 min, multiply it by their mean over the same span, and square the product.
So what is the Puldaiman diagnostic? 0.90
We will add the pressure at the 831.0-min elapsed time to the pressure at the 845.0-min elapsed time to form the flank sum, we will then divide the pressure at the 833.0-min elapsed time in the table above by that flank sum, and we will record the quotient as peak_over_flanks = 0.49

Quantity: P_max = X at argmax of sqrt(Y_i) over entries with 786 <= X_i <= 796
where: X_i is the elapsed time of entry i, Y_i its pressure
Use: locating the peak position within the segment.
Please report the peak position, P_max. 795.0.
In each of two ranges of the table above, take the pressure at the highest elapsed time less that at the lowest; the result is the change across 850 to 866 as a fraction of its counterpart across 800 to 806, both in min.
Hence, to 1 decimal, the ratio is 0.2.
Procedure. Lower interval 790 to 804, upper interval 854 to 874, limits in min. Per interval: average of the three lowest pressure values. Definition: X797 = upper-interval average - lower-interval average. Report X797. 34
